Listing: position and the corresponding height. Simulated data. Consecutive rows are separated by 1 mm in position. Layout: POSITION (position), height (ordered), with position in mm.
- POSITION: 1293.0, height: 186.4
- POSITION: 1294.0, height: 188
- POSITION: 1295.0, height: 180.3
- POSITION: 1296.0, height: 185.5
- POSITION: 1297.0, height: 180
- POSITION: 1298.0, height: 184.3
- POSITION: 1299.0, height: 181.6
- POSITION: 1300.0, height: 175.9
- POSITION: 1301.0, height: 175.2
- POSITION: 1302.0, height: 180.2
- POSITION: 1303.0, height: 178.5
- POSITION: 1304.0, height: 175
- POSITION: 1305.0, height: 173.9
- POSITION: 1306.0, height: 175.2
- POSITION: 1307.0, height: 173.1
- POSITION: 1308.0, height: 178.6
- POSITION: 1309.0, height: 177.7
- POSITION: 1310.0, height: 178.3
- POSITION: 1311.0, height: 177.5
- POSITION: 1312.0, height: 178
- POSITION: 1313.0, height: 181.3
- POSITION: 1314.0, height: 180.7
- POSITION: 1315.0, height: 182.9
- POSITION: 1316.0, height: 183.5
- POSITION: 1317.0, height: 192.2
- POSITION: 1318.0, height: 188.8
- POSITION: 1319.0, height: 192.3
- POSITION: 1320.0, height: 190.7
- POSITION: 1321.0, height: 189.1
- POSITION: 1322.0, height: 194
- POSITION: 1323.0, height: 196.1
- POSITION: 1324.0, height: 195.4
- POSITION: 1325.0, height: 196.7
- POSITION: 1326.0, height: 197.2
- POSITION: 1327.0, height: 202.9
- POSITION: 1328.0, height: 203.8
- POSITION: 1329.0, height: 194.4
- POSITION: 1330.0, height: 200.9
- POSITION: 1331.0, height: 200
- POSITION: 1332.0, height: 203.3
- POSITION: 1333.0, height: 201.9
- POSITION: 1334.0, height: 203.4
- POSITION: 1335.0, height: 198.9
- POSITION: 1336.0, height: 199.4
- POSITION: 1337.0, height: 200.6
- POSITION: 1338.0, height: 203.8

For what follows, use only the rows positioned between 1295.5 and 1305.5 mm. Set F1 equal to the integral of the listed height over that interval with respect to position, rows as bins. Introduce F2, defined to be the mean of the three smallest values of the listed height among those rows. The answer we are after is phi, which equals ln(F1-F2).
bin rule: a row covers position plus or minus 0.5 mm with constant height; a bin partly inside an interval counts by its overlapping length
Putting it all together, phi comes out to 7.4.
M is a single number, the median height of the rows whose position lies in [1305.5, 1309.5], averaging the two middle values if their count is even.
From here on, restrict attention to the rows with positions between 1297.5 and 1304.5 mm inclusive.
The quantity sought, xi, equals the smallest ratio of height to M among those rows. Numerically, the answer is 0.99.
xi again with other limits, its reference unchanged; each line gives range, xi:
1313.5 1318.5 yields 1.02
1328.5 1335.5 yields 1.10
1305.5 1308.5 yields 0.98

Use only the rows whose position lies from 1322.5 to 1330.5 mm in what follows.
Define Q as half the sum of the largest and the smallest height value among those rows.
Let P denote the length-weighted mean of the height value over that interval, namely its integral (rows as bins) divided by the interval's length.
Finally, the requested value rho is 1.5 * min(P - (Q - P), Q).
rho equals 297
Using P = 198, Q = 199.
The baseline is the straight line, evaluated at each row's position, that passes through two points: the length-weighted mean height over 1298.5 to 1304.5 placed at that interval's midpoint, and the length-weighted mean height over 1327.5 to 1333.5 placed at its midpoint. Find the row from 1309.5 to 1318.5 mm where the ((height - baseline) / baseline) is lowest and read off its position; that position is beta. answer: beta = 1312.0 mm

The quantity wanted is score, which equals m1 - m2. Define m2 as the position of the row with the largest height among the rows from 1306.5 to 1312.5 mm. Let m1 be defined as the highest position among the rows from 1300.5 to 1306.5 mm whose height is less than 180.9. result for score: -2 mm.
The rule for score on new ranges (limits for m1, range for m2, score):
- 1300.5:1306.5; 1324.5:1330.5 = -22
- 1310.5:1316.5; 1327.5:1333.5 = -14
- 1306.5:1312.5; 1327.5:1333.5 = -16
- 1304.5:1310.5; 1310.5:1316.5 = -6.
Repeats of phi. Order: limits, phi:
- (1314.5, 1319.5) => 6.6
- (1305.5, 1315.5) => 7.4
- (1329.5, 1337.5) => 7.3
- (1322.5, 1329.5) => 7.1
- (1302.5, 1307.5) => 6.6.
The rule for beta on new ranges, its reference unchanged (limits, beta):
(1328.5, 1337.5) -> 1336.0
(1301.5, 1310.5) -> 1307.0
